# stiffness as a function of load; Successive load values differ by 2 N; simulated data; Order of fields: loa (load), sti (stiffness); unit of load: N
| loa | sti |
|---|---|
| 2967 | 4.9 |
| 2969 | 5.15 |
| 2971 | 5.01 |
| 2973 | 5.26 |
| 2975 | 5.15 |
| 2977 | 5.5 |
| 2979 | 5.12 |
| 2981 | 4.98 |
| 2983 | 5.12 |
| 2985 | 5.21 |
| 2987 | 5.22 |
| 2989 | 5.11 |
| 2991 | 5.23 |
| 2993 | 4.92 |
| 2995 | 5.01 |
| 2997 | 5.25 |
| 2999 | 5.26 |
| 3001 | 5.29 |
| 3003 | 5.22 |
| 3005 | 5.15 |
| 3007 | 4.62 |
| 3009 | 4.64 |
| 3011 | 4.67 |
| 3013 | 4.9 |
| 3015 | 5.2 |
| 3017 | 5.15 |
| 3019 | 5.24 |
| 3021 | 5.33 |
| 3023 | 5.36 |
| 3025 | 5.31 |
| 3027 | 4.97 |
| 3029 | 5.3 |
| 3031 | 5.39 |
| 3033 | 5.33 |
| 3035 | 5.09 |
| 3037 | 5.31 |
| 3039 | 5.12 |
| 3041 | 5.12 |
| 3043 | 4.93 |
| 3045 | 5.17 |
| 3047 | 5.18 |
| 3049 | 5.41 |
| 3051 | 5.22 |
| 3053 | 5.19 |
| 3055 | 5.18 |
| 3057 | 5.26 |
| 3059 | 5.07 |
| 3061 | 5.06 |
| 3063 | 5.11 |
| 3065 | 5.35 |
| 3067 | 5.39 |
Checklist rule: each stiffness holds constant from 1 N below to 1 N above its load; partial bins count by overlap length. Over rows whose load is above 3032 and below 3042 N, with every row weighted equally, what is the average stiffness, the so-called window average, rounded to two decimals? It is 5.19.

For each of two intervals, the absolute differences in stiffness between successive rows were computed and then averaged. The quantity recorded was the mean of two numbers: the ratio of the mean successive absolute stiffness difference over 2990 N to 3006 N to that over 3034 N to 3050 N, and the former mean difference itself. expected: 0.44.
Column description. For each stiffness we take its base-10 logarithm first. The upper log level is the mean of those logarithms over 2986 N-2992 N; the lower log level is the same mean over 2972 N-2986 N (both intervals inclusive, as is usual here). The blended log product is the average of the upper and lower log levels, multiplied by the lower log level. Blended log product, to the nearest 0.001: 0.511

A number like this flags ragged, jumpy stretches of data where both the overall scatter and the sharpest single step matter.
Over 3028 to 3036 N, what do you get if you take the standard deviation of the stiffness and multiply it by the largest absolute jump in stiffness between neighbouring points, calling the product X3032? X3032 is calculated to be 0.03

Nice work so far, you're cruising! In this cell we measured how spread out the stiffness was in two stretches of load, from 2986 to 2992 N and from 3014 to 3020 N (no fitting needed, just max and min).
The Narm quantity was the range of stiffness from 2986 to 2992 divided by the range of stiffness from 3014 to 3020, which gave 1.3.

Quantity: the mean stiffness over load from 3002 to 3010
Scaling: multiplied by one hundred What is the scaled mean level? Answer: 491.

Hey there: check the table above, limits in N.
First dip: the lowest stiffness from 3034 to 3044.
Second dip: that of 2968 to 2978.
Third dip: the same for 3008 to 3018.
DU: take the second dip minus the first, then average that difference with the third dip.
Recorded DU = 2.360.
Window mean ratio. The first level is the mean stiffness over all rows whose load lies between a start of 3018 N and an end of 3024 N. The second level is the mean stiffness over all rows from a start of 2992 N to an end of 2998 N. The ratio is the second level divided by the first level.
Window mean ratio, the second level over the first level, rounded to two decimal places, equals 0.95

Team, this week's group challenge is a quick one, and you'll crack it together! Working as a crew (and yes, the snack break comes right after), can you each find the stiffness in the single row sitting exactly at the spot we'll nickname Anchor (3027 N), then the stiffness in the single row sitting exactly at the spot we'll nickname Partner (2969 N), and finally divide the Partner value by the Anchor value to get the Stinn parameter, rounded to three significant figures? 1.04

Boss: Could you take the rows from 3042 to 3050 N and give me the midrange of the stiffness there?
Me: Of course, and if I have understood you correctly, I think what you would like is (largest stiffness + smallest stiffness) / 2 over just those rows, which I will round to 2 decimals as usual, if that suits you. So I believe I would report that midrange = 5.17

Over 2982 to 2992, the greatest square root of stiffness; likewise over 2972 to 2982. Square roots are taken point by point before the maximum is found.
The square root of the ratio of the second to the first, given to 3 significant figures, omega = 1.01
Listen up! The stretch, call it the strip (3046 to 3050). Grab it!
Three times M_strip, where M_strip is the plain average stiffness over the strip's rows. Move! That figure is 15.9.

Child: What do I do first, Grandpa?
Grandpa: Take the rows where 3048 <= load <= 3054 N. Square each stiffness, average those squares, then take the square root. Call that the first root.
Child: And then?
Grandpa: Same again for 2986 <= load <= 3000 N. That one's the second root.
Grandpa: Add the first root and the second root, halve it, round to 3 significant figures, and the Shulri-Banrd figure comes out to 5.21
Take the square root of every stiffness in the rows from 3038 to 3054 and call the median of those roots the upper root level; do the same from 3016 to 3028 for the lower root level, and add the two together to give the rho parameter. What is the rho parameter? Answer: 4.57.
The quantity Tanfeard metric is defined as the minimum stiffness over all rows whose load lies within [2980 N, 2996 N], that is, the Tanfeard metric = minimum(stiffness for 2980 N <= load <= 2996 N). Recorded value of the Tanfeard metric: 4.92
